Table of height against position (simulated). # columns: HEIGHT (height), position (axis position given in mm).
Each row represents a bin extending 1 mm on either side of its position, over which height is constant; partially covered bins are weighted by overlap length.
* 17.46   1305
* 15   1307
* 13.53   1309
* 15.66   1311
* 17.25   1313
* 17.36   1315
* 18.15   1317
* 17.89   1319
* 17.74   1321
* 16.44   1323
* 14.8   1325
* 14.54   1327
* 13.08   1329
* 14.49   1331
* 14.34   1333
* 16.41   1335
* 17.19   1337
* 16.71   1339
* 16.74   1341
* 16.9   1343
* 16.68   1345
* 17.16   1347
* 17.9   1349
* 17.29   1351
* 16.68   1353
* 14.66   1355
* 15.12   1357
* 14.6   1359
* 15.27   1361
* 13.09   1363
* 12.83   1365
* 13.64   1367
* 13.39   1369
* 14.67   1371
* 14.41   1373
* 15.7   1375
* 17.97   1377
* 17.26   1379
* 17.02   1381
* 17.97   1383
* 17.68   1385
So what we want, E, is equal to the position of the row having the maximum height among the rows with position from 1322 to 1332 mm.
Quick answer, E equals 1323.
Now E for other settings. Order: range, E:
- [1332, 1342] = 1337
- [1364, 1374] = 1371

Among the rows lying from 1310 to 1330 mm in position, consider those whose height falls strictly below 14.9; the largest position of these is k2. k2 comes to 1329 mm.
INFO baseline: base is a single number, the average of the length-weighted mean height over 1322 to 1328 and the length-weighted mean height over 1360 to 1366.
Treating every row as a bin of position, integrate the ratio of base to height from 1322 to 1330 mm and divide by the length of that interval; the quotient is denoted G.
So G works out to 0.99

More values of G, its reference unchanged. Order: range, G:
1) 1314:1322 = 0.82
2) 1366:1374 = 1.03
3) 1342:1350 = 0.85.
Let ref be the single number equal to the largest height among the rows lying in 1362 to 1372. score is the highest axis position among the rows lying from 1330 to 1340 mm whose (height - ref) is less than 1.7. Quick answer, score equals 1333 mm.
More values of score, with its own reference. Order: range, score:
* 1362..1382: 1375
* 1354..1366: 1365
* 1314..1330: 1329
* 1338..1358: 1357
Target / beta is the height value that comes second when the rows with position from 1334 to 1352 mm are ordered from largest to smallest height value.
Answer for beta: 17.29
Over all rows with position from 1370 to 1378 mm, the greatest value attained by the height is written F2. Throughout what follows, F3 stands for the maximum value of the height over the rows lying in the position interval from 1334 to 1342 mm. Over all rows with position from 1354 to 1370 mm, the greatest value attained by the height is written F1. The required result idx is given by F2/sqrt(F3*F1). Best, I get 1.11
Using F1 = 15.27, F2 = 17.97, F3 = 17.19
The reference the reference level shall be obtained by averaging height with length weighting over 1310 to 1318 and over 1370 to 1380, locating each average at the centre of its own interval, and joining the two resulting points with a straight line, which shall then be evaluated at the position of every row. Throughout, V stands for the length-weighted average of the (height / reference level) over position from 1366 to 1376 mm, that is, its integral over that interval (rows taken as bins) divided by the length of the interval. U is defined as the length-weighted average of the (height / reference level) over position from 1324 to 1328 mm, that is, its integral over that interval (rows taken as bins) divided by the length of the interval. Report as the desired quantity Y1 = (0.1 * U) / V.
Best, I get 0.097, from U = 0.87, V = 0.89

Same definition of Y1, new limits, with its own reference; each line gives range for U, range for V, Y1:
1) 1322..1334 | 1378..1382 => 0.080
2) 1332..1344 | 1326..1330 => 0.120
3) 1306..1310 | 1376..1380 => 0.075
